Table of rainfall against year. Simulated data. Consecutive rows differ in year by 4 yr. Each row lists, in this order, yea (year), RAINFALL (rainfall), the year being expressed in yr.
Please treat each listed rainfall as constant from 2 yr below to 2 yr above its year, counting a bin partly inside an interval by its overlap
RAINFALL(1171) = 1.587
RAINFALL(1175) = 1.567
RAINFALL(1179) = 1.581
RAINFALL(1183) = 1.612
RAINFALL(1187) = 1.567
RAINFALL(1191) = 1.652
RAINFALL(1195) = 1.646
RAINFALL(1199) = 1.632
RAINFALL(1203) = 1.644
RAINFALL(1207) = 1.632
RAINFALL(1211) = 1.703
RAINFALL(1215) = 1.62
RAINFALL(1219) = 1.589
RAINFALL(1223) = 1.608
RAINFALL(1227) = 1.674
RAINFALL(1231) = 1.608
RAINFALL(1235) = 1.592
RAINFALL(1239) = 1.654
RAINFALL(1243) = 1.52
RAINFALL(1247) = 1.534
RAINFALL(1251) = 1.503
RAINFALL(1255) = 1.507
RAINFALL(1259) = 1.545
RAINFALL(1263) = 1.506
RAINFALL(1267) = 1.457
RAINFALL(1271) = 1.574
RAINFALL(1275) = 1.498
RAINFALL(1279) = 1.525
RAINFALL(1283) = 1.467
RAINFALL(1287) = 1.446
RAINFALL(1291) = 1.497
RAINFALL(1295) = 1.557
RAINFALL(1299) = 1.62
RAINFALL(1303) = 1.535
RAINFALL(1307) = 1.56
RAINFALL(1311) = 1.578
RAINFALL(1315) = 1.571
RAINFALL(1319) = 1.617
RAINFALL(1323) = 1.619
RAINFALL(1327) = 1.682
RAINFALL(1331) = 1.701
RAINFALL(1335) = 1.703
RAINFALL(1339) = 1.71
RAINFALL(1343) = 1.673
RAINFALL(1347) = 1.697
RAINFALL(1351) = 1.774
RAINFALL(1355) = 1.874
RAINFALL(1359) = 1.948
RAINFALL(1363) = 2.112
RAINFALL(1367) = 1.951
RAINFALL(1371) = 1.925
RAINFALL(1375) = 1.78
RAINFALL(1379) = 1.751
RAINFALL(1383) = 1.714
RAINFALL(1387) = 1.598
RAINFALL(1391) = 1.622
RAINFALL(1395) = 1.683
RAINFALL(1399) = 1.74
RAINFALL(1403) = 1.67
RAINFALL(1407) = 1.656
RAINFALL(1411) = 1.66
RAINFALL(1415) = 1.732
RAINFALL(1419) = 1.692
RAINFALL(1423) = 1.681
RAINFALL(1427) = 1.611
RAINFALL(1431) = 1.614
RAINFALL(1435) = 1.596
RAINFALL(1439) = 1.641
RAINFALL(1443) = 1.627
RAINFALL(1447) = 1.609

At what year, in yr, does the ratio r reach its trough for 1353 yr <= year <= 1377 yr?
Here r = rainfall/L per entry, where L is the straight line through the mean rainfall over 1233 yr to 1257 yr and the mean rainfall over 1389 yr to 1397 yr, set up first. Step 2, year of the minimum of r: 1375 yr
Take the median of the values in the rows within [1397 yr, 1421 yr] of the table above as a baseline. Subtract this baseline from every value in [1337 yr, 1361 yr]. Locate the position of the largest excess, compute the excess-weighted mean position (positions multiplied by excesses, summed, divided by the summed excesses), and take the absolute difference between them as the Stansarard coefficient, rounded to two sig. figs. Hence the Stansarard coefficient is 3.7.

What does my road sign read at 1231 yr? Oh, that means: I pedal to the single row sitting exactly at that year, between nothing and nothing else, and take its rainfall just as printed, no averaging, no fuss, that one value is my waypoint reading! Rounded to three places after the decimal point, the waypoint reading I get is 1.608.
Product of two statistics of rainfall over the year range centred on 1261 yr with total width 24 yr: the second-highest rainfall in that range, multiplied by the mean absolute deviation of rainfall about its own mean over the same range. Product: 0.045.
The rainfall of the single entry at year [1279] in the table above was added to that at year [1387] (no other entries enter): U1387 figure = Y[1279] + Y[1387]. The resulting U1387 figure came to 3.12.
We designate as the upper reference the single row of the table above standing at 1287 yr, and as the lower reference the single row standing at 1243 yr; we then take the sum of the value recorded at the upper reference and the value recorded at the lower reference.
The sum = 2.97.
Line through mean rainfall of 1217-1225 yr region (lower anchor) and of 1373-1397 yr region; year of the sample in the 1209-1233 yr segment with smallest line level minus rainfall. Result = 1211 yr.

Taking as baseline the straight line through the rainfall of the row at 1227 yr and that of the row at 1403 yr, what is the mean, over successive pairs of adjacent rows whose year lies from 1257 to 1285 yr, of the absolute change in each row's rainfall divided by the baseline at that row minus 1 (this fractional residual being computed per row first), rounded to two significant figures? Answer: 0.036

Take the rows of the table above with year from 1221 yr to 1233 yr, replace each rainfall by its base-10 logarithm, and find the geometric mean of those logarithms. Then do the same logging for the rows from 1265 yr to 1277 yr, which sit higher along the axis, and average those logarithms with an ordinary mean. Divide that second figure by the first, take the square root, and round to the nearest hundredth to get 0.92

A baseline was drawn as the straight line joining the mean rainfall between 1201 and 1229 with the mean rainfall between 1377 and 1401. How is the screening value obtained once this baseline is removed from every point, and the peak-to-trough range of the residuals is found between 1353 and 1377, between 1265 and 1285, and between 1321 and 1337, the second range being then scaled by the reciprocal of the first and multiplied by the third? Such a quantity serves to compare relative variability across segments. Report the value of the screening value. 0.028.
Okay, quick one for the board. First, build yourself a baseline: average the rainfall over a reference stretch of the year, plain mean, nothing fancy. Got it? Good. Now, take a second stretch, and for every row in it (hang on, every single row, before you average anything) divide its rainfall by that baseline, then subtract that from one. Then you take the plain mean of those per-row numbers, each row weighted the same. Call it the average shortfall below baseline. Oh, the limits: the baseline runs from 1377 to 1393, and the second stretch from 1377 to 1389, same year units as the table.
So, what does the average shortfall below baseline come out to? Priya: -0.010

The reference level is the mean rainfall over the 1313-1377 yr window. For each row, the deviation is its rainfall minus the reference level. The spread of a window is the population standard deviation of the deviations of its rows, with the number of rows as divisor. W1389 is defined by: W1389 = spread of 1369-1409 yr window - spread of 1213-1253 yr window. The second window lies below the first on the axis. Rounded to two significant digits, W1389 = 0.036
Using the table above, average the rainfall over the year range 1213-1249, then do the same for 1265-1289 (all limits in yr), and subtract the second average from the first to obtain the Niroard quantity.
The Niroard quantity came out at 0.11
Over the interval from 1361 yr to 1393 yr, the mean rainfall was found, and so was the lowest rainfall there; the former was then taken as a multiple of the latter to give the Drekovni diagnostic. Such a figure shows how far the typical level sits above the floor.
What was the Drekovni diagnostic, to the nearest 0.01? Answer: 1.13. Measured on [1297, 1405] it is 1.12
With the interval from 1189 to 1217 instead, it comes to 1.02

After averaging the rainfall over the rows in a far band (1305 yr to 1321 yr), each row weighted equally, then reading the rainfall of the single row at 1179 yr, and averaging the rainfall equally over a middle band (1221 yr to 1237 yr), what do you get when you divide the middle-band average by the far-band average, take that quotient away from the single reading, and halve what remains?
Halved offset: 0.28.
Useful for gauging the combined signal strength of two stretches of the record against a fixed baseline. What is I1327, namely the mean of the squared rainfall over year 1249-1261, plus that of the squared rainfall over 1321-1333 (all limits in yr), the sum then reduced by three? 2.09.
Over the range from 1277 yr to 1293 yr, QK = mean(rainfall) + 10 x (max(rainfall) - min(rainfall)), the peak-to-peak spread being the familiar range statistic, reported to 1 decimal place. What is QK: 2.3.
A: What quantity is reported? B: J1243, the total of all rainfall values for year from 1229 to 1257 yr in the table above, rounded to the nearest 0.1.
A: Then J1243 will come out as 10.9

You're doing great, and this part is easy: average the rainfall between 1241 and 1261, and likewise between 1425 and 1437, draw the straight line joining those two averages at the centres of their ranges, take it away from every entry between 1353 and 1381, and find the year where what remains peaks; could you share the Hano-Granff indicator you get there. 1363 yr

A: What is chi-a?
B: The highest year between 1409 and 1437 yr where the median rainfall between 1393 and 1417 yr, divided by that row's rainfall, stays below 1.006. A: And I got 1423 yr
